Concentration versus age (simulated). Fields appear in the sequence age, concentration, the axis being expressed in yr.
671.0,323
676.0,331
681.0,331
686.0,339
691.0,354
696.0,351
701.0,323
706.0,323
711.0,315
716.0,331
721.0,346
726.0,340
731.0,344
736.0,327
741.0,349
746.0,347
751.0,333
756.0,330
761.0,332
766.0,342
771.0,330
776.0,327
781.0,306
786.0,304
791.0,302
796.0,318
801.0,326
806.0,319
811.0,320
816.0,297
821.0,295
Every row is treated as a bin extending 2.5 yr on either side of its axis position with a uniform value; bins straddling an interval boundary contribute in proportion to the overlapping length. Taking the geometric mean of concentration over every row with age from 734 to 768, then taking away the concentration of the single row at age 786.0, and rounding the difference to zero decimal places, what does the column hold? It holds 33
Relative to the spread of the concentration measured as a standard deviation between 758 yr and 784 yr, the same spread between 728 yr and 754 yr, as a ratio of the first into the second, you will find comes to 0.72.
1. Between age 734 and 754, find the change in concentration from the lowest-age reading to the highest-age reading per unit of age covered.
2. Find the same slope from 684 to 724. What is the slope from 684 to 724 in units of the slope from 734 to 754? 0.50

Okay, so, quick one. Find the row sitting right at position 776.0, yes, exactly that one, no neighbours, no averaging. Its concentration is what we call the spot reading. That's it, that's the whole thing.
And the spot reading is 327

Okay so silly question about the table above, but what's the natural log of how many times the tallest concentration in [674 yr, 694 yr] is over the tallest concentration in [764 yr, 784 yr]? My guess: 0.034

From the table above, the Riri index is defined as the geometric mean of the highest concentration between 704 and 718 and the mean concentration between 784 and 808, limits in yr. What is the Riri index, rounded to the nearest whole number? 322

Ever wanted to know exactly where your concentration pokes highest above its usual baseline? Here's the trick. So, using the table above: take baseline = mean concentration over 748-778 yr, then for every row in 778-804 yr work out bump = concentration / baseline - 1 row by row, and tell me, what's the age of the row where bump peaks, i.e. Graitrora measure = 801.0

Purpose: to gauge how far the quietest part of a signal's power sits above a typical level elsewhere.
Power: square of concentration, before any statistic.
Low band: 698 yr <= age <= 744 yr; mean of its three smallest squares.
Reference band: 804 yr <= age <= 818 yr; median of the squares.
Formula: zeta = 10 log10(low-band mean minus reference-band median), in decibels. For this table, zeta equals 29.4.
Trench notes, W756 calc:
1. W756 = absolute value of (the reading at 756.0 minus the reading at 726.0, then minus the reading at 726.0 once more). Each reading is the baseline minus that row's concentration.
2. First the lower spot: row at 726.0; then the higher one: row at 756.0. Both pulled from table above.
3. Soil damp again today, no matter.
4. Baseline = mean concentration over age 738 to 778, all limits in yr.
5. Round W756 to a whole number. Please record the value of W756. 14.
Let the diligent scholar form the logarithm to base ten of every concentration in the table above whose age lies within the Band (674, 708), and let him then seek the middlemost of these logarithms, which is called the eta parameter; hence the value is 2.520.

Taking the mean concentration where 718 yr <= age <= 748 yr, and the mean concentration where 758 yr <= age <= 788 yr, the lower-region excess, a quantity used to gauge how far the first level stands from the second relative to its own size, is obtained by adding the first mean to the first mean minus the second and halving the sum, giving 180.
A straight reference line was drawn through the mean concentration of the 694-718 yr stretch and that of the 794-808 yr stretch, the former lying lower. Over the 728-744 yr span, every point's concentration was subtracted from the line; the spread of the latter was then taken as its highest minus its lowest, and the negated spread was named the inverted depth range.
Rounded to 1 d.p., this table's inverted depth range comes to -22.4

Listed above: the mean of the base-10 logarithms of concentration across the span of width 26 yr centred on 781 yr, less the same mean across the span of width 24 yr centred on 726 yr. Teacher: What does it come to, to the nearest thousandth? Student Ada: -0.032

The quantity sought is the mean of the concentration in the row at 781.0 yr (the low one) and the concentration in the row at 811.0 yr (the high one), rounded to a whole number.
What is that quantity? 313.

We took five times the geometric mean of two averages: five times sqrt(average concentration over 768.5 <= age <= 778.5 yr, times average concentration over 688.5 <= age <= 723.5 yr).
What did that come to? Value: 1658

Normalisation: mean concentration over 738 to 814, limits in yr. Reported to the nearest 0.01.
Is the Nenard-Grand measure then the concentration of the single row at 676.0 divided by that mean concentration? 1.02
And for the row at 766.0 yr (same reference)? 1.05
